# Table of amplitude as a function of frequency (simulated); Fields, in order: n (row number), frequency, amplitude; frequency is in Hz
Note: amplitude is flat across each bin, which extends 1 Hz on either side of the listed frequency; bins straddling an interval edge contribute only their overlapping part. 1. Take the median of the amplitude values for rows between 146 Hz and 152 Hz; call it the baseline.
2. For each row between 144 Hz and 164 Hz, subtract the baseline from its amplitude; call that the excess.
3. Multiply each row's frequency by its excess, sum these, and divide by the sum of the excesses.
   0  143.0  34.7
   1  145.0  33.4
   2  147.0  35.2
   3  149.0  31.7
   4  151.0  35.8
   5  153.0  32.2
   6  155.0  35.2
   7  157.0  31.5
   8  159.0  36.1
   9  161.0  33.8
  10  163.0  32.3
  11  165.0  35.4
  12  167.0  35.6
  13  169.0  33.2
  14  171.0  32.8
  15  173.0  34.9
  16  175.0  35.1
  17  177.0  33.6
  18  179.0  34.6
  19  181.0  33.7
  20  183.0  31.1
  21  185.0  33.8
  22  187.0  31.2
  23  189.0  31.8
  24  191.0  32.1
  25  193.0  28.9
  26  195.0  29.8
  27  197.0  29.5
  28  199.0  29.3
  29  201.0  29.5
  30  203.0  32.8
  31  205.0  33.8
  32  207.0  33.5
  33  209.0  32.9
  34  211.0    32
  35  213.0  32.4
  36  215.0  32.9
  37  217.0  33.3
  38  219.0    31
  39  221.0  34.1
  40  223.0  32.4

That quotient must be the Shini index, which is 154.5 Hz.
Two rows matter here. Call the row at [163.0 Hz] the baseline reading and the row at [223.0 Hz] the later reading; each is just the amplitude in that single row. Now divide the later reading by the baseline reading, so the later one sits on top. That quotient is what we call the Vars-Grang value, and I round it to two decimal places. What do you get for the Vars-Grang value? 1.00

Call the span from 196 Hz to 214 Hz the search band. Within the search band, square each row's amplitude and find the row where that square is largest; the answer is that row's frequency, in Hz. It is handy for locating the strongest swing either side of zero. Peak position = 205.0 Hz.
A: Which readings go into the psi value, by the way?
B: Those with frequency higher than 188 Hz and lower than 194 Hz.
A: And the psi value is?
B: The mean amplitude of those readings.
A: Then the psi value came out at 30.9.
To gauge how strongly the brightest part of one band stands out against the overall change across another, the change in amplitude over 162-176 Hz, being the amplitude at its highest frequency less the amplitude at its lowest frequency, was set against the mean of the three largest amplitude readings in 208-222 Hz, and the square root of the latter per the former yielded 3.5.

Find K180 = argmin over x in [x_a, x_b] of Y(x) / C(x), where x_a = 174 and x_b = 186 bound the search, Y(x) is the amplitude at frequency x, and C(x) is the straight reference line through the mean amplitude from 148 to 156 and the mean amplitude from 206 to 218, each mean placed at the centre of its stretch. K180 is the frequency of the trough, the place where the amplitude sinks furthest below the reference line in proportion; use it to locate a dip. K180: 183.0 Hz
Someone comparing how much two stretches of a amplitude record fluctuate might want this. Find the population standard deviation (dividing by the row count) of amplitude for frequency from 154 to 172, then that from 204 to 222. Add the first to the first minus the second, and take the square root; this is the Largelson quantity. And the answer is 1.48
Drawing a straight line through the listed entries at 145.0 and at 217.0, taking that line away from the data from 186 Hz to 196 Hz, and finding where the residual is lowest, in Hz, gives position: 193.0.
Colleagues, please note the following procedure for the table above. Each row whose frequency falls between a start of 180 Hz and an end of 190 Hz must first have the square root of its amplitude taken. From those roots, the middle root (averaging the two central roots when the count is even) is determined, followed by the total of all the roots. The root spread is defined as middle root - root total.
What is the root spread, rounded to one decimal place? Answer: -22.8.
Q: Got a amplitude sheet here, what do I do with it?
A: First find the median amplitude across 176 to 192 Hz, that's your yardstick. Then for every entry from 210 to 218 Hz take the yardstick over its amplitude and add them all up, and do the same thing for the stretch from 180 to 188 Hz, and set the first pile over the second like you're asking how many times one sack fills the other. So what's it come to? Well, 0.99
